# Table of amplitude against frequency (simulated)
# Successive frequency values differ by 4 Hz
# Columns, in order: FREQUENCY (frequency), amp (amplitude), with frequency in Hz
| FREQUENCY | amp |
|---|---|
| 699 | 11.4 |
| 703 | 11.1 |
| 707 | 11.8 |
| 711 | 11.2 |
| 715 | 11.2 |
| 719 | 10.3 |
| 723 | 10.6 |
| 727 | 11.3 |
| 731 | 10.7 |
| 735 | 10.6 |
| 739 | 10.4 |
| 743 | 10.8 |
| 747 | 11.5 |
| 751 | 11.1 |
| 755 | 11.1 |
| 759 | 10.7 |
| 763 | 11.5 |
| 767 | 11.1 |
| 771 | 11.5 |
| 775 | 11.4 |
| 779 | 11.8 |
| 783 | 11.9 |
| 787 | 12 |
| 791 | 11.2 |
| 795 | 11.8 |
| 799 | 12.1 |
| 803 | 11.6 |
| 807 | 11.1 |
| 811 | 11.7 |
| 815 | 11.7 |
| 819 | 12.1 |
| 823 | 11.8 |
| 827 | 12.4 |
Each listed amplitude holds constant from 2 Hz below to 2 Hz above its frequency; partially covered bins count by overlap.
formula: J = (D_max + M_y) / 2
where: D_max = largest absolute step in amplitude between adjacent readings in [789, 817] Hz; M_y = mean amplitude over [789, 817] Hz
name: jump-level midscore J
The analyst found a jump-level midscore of 6.10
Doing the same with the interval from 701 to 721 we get 6.01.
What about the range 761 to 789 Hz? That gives 6.00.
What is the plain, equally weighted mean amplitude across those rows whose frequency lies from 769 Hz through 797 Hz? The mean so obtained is 11.7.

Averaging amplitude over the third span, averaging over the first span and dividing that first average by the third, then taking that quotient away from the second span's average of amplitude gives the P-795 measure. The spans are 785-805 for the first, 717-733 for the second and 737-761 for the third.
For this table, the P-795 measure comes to 9.7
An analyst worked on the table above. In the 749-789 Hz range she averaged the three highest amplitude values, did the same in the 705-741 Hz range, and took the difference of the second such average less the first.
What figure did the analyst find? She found -0.5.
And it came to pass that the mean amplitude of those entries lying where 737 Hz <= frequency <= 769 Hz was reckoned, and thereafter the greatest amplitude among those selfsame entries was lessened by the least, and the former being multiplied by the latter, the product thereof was 12.1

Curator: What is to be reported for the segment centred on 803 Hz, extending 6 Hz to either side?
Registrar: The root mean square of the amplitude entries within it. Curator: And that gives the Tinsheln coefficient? 11.6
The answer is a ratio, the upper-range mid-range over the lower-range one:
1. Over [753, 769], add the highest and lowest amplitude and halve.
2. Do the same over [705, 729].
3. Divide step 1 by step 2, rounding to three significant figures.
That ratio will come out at 1.00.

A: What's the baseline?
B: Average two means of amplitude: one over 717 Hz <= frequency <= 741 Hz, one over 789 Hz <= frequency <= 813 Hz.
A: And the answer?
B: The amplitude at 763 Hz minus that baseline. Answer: 0.38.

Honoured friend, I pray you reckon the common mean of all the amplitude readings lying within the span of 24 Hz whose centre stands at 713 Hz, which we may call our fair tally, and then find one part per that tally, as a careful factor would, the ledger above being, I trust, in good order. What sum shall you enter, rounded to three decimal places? 0.091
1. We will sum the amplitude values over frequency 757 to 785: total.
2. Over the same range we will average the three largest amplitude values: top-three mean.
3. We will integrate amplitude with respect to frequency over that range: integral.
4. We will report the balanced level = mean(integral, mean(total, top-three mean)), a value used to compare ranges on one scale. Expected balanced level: 183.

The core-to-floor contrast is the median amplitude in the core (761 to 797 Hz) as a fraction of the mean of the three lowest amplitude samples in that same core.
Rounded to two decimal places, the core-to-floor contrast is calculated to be 1.02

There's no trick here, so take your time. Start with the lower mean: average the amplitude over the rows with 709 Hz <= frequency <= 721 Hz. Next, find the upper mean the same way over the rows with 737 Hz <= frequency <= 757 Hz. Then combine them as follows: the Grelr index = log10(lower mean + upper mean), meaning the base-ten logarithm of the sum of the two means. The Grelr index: 1.34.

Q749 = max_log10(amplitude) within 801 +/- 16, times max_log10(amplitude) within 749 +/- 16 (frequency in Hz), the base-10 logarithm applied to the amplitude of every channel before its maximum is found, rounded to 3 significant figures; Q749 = 1.15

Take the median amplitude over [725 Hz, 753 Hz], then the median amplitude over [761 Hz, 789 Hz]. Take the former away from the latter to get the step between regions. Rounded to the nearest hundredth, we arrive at 0.70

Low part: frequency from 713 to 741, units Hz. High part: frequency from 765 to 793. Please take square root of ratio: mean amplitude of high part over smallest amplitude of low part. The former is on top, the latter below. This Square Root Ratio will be 1.06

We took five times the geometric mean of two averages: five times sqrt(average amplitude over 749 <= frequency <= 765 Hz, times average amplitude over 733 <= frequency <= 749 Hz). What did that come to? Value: 54.8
